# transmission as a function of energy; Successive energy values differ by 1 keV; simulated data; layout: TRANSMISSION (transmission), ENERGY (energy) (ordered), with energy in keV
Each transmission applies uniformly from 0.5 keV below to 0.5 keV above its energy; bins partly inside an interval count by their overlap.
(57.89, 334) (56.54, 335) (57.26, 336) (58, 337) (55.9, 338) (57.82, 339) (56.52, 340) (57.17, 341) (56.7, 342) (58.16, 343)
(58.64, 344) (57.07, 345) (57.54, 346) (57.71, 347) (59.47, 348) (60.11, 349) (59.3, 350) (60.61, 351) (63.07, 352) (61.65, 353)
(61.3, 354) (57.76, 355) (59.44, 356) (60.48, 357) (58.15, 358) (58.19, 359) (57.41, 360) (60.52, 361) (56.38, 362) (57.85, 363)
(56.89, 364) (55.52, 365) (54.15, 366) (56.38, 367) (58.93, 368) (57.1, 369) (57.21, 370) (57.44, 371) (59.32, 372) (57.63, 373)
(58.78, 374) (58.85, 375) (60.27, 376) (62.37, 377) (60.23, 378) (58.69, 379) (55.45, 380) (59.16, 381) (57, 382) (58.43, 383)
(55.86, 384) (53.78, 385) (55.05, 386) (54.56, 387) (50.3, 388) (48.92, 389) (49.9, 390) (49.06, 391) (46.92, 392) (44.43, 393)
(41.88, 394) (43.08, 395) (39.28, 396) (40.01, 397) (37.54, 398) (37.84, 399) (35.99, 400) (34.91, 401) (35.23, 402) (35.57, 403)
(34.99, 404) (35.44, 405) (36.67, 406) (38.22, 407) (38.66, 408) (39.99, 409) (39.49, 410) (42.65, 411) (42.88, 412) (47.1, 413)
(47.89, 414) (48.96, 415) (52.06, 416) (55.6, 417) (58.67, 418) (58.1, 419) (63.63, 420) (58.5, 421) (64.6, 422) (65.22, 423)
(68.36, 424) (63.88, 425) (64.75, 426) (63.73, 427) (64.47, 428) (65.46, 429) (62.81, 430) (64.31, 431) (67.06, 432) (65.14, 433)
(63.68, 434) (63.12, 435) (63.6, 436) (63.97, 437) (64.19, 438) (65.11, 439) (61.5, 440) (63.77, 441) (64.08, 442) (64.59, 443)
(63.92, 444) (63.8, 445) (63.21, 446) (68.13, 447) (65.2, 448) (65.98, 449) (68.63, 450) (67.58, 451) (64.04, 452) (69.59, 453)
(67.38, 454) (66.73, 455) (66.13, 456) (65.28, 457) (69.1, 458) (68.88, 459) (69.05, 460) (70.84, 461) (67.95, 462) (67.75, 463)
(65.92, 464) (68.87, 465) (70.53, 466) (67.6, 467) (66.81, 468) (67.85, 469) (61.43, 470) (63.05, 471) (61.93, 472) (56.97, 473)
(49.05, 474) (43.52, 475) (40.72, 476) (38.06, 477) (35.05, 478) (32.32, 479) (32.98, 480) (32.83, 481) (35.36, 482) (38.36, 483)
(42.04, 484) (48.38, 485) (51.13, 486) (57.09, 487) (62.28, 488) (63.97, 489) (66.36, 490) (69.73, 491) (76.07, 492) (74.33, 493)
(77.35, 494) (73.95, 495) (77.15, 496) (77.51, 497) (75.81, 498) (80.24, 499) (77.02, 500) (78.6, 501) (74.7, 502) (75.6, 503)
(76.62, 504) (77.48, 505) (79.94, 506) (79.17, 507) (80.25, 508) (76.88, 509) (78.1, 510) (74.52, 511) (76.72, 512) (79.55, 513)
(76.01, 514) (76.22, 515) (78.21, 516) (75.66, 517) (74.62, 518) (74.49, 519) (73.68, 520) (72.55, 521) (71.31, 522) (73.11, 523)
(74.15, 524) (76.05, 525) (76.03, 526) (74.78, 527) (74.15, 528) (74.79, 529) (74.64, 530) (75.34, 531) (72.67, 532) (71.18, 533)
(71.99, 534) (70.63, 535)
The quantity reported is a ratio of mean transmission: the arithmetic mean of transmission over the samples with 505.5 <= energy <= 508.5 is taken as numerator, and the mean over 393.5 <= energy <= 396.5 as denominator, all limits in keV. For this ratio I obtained 1.93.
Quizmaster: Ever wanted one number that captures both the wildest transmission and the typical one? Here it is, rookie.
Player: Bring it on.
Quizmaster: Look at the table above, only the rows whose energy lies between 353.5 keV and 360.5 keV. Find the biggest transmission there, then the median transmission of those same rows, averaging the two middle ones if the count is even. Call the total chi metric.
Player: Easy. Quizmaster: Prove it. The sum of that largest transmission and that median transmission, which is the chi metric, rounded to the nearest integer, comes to 119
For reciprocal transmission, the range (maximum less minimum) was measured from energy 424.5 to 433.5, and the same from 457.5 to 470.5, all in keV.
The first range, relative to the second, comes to 0.47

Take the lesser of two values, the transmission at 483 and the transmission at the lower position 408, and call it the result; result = 38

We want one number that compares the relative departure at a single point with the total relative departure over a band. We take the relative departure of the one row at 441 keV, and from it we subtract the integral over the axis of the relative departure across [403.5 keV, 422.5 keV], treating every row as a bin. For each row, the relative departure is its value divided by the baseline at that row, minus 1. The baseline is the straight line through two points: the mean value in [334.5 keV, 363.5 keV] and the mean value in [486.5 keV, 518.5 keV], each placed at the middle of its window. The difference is 5.1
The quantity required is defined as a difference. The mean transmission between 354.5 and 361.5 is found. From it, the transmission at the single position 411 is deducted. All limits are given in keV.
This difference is 16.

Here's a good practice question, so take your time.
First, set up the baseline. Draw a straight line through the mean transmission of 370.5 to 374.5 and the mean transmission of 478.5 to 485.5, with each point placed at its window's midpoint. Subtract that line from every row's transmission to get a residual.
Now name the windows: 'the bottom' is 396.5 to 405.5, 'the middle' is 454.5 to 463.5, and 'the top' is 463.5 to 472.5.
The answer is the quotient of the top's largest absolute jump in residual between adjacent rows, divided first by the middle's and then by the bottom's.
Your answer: 0.68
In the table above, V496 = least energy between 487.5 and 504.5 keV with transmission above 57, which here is 488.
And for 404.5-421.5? 418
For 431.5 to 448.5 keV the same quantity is 432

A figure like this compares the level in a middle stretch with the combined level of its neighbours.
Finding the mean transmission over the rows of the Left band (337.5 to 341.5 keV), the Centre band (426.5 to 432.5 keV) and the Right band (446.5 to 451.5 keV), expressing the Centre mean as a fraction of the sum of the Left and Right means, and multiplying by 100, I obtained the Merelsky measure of 52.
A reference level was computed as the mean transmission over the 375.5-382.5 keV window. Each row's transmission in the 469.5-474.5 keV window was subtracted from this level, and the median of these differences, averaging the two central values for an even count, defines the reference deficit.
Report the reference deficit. -2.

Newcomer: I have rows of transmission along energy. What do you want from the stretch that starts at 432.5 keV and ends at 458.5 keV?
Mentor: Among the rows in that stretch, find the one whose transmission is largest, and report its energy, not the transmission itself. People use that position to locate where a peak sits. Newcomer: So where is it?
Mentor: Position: 453 keV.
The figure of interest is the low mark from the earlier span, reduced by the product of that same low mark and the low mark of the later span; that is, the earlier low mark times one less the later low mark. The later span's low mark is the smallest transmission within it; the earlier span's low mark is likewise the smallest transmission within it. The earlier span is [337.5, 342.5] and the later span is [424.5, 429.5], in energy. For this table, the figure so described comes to -3507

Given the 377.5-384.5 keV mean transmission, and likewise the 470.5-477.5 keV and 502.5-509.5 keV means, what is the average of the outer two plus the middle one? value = 118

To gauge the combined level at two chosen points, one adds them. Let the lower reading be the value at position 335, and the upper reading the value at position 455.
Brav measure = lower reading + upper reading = 123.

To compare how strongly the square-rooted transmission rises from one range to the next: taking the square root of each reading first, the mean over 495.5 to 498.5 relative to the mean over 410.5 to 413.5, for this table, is 1.32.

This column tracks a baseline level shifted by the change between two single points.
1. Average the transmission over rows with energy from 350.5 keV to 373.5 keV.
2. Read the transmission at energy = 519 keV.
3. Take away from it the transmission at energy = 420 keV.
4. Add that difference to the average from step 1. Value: 69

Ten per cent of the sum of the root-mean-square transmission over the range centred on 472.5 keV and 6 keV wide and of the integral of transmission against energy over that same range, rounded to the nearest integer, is 39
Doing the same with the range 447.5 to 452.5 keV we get 40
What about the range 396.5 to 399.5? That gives 15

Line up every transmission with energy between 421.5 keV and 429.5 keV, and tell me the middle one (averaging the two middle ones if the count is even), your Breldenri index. 65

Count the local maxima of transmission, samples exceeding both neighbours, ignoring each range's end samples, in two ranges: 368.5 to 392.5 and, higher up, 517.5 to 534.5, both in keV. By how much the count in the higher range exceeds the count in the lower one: -3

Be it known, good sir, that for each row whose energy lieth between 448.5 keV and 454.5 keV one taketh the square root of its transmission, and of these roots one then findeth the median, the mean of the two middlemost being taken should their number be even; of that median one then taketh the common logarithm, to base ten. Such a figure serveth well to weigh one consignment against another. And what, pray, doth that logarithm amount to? 0.91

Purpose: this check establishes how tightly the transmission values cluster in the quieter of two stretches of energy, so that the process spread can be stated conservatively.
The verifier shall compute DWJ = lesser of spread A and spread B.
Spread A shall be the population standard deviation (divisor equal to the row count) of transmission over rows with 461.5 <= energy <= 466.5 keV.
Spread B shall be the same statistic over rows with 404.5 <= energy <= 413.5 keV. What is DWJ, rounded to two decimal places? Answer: 1.51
